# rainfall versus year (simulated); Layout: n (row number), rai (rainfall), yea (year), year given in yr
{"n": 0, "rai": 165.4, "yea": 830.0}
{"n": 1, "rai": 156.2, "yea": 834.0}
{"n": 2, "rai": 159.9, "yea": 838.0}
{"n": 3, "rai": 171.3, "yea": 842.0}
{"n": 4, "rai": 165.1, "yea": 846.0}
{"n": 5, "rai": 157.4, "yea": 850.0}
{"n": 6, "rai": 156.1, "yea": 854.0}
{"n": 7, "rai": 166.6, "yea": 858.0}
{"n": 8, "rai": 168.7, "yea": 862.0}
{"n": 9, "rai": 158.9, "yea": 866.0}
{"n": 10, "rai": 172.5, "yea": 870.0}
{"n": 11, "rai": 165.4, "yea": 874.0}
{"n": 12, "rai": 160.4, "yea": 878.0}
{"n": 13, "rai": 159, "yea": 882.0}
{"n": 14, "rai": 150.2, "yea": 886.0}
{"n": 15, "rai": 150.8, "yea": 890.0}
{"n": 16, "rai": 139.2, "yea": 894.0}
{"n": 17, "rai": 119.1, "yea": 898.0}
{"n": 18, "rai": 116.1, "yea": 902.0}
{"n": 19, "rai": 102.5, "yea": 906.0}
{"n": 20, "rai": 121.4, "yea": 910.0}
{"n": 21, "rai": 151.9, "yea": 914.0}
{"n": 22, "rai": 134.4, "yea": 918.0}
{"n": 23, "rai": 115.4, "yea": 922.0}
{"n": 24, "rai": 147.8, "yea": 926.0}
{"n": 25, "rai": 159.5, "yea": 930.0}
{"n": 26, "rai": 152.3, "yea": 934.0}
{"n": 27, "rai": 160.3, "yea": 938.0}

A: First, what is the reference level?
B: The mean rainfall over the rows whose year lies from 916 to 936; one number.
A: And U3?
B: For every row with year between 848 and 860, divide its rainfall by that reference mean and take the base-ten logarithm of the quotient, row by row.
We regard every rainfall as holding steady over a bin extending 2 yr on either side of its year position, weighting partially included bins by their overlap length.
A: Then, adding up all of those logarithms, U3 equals 0.16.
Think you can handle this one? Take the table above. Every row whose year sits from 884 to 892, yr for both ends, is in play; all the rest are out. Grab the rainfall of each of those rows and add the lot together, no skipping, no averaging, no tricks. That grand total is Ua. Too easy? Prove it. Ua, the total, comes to 301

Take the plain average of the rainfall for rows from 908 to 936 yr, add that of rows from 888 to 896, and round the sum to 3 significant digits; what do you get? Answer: 285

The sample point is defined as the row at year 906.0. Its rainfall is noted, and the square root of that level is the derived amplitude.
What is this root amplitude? 10.1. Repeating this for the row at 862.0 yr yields 13.0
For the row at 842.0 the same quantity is 13.1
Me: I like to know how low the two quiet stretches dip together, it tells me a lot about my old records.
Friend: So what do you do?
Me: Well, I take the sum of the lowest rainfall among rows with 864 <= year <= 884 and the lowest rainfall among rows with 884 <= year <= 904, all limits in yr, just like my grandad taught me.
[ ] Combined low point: 275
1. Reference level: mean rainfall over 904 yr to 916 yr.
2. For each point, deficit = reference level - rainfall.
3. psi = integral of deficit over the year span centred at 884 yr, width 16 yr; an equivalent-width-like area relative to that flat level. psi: -477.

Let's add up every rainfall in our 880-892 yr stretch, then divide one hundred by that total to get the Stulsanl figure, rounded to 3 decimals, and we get 0.217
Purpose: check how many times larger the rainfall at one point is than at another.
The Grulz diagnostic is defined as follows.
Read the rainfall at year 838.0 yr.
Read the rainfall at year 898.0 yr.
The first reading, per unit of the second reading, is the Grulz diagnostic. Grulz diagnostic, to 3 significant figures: 1.34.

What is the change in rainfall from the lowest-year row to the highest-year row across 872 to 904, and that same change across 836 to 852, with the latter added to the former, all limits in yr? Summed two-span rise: -52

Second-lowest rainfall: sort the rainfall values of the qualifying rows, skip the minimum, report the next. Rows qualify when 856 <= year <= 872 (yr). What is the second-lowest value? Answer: 166.6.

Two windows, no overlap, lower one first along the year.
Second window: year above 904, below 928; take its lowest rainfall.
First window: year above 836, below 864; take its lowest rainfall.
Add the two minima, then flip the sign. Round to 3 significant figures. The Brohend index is -259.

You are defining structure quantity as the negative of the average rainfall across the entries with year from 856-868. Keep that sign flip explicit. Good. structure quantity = -165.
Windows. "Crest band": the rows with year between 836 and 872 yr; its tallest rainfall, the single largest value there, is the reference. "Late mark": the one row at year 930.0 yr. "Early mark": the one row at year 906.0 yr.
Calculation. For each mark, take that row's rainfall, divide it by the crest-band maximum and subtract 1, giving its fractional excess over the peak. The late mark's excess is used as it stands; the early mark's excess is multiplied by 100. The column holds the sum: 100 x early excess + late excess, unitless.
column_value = -41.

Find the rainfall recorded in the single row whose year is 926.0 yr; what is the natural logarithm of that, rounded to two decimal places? 5.00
